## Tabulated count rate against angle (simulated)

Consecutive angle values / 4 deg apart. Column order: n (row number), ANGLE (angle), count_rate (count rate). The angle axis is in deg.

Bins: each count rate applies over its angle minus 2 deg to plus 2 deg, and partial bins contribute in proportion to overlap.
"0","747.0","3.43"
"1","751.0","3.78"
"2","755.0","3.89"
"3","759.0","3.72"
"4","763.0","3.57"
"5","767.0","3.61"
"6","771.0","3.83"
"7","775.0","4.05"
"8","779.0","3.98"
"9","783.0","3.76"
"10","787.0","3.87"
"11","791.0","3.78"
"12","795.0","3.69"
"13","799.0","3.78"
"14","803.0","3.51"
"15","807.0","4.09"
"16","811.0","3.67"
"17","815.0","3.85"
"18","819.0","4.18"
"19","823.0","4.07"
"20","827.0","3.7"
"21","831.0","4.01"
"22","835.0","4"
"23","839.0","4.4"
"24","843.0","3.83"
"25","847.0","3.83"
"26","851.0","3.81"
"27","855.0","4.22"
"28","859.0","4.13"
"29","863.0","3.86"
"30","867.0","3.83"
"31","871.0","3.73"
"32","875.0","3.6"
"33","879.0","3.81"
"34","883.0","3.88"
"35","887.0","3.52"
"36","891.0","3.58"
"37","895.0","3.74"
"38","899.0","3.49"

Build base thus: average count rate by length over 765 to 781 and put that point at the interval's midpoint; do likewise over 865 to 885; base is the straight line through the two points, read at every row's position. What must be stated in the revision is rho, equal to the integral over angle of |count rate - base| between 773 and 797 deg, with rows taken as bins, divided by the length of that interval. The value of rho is 0.11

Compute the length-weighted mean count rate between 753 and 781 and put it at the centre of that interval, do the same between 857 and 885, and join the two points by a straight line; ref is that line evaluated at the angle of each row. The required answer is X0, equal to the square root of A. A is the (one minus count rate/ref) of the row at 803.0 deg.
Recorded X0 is 0.283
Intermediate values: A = 0.080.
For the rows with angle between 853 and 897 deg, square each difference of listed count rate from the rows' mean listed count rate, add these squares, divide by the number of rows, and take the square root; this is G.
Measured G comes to 0.207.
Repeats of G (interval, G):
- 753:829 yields 0.181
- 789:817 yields 0.166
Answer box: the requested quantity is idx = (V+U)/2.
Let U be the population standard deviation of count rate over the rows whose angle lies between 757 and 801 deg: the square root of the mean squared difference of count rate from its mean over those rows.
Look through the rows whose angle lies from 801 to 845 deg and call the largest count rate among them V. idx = 2.27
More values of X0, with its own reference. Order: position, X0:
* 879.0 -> 0.083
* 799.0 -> 0.096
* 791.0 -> 0.094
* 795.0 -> 0.181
